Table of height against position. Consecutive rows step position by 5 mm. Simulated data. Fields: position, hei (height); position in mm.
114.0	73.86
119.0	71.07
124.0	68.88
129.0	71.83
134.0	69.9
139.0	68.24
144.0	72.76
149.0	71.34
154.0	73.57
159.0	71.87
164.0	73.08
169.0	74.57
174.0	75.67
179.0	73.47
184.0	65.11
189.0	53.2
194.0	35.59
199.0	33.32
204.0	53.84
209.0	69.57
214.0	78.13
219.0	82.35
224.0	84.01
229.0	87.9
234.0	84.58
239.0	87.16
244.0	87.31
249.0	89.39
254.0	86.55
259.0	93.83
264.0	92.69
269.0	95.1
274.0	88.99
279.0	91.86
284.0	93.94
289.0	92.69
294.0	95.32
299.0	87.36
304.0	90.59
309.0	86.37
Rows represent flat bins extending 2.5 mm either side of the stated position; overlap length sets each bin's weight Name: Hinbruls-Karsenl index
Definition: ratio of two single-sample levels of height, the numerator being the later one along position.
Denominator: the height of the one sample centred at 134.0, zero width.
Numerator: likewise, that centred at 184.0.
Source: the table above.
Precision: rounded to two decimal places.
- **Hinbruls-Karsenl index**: 0.93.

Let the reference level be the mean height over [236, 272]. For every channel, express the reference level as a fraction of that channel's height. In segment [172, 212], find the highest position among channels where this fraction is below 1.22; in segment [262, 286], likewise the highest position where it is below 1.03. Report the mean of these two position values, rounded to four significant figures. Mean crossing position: 229.0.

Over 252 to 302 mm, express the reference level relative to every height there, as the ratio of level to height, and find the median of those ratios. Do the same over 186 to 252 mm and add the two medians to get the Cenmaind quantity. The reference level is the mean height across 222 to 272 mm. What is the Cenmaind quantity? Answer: 2.04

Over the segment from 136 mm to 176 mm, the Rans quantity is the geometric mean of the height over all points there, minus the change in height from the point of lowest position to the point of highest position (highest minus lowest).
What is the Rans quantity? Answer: 65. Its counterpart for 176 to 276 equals 58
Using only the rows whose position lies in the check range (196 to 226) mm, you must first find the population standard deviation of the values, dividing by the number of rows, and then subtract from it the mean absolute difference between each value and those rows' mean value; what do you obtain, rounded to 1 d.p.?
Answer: 2.6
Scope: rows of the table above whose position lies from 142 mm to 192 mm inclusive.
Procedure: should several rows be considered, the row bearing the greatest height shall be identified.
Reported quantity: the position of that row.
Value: 174.0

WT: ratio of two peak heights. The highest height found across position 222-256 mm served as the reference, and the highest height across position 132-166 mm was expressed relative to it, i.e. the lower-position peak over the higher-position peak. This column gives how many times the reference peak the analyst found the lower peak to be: 0.823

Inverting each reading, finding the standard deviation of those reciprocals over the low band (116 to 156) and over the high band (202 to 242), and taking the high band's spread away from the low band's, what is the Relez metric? -0.002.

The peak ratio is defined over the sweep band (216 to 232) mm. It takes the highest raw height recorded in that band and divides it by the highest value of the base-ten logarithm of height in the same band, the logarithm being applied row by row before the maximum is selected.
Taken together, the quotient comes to 45.2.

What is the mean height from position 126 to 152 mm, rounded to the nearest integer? 71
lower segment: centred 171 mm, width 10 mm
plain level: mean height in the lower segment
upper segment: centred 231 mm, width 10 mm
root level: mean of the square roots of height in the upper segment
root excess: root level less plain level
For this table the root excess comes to -66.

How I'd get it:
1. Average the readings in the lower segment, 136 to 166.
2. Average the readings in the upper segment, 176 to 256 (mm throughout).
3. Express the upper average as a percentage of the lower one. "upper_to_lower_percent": 100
